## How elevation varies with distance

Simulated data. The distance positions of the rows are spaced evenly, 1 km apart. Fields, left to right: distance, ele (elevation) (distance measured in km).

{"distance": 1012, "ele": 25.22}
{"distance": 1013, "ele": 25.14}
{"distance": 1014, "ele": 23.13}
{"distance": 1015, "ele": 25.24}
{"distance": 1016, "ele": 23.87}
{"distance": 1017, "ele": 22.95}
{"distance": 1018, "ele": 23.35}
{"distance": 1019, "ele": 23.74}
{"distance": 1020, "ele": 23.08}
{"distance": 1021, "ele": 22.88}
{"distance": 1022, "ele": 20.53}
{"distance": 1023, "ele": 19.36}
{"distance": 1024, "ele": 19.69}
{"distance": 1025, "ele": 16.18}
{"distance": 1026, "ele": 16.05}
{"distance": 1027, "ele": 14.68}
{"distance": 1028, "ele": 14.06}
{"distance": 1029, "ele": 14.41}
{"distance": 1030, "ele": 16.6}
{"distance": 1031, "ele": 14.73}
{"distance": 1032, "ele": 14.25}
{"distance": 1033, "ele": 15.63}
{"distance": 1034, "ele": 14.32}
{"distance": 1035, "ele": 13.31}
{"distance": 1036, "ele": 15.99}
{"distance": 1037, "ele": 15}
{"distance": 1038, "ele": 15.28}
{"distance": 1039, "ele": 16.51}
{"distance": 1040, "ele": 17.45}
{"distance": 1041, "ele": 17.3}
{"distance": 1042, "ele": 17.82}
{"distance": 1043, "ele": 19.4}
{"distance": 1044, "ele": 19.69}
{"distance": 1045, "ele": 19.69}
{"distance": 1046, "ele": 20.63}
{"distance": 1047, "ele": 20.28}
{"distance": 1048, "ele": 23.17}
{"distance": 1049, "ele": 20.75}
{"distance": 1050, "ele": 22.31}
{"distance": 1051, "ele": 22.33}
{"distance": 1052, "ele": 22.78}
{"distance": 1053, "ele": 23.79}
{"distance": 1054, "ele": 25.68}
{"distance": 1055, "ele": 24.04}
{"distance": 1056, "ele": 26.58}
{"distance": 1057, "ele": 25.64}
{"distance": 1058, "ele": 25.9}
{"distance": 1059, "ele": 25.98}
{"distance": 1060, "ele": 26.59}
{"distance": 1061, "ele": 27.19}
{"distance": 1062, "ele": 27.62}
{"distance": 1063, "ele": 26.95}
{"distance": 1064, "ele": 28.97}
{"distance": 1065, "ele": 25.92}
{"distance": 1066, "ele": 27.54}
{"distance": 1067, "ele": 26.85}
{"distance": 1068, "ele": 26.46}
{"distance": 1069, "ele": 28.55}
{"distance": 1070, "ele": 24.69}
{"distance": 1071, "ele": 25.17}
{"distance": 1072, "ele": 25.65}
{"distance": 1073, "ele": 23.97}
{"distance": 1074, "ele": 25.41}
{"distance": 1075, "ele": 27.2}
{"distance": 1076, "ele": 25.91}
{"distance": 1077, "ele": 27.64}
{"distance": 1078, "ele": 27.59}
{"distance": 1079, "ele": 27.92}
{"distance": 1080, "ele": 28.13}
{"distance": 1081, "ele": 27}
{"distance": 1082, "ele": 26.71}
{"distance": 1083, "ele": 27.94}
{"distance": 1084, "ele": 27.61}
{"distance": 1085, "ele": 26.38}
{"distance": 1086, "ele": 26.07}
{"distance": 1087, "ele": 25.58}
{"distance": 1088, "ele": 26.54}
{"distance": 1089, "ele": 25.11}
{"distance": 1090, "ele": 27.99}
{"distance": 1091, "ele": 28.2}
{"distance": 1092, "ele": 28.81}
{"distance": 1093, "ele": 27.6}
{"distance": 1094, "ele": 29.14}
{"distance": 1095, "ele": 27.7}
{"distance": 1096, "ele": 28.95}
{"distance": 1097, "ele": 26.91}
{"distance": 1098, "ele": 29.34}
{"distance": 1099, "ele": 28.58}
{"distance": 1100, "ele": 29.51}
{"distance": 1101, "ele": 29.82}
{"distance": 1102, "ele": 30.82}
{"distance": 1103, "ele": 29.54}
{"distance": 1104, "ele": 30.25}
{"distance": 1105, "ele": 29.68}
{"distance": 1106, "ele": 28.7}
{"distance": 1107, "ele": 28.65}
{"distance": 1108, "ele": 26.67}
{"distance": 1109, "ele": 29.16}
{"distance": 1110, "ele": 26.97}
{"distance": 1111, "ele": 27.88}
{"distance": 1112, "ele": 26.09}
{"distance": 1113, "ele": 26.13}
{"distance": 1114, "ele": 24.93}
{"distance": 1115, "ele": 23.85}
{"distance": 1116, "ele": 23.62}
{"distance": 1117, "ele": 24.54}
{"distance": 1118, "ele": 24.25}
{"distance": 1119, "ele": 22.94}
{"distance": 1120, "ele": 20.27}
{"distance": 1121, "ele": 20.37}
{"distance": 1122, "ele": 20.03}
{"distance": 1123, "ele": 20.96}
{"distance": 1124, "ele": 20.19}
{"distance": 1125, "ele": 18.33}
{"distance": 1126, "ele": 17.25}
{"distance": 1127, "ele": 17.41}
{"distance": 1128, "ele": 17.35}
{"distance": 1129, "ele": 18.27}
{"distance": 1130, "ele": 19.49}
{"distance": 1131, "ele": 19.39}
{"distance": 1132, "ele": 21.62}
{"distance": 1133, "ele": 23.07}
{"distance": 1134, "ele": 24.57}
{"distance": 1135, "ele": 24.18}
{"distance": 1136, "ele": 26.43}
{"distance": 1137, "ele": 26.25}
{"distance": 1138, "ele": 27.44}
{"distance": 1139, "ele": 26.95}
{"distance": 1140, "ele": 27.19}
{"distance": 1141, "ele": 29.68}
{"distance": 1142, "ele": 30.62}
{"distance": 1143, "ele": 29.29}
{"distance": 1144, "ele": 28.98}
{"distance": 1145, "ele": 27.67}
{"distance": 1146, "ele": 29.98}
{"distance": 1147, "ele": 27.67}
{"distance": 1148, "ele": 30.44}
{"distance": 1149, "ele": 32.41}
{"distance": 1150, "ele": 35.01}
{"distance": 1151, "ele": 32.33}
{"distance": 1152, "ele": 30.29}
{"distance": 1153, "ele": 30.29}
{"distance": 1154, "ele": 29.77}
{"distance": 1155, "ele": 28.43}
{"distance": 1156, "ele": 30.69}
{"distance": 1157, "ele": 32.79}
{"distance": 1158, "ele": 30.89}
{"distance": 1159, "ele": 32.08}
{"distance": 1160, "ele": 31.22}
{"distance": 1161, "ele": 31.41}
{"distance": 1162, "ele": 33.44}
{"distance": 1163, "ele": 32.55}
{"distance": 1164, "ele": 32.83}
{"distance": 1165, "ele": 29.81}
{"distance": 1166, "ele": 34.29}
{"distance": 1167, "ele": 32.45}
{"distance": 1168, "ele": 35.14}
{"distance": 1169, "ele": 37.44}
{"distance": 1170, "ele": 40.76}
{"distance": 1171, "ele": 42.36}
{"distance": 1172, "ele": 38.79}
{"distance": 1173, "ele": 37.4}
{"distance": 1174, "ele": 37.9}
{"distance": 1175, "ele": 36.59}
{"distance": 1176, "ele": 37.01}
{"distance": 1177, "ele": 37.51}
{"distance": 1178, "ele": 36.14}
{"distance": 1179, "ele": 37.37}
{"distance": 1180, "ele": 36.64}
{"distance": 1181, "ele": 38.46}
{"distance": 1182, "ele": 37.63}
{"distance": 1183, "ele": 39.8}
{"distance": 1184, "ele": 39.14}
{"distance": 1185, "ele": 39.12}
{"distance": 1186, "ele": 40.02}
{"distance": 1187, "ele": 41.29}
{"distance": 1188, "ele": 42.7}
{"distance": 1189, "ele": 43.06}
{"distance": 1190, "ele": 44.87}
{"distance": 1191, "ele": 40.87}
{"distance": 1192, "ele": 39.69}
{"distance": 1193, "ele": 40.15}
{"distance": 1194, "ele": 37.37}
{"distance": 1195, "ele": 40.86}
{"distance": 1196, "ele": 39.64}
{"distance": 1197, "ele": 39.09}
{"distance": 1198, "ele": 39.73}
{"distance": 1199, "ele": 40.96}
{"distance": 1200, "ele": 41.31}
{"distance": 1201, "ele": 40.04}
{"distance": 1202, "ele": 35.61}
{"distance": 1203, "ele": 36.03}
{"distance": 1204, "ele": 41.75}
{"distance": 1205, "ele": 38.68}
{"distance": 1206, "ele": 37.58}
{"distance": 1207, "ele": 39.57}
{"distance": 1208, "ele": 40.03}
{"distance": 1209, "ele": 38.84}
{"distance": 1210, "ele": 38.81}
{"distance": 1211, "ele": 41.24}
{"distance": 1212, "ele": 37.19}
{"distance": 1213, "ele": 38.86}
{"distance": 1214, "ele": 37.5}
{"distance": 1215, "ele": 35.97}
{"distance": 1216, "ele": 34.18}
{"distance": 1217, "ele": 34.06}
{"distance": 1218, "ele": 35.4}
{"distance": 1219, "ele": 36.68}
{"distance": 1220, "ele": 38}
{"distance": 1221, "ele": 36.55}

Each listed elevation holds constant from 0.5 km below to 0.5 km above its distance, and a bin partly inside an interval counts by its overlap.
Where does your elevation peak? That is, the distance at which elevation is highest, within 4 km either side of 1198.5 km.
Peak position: 1200 km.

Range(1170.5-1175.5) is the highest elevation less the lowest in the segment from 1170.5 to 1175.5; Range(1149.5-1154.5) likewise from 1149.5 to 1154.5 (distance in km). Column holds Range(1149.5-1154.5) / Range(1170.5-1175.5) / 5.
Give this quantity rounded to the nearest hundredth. 0.18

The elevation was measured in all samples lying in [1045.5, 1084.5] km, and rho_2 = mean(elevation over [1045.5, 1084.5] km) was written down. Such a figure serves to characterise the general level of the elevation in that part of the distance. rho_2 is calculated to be 26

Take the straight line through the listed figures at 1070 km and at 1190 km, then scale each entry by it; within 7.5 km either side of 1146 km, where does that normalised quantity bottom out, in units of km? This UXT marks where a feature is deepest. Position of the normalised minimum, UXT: 1147 km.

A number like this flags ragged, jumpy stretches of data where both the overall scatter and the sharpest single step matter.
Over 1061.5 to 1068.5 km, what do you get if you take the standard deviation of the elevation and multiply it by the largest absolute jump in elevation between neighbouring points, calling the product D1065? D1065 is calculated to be 3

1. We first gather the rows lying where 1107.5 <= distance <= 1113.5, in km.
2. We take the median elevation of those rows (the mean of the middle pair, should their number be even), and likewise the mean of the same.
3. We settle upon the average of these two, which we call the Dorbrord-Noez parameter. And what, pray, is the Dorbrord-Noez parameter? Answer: 27.0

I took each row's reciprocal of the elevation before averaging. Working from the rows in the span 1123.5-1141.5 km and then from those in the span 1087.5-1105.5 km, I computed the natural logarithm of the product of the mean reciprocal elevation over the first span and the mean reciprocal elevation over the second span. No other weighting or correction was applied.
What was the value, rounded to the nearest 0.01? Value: -6.43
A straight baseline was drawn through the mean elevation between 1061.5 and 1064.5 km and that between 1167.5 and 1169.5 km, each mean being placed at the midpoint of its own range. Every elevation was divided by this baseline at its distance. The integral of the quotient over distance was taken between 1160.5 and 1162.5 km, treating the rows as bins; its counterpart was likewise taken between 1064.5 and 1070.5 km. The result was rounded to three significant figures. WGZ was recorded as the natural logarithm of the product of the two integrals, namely 2.33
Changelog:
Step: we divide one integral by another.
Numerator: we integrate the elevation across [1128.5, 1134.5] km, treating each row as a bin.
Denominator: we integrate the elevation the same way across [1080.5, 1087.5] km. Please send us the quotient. 0.67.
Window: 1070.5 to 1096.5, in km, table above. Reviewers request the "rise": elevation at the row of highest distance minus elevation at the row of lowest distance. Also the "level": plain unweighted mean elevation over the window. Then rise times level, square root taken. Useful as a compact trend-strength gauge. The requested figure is 10.1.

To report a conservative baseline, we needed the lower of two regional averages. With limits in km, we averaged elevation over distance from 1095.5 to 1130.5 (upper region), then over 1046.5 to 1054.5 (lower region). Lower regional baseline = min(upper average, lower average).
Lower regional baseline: 23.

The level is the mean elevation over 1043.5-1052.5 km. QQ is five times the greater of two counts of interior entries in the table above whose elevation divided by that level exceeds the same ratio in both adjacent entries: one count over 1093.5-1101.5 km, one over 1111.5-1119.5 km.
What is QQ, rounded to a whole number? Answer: 10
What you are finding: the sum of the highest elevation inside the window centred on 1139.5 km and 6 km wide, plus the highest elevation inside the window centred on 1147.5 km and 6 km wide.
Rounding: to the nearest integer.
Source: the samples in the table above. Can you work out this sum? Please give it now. 66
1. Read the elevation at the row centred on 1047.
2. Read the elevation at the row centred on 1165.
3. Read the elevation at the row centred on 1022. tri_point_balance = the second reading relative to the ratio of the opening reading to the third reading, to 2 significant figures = 30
